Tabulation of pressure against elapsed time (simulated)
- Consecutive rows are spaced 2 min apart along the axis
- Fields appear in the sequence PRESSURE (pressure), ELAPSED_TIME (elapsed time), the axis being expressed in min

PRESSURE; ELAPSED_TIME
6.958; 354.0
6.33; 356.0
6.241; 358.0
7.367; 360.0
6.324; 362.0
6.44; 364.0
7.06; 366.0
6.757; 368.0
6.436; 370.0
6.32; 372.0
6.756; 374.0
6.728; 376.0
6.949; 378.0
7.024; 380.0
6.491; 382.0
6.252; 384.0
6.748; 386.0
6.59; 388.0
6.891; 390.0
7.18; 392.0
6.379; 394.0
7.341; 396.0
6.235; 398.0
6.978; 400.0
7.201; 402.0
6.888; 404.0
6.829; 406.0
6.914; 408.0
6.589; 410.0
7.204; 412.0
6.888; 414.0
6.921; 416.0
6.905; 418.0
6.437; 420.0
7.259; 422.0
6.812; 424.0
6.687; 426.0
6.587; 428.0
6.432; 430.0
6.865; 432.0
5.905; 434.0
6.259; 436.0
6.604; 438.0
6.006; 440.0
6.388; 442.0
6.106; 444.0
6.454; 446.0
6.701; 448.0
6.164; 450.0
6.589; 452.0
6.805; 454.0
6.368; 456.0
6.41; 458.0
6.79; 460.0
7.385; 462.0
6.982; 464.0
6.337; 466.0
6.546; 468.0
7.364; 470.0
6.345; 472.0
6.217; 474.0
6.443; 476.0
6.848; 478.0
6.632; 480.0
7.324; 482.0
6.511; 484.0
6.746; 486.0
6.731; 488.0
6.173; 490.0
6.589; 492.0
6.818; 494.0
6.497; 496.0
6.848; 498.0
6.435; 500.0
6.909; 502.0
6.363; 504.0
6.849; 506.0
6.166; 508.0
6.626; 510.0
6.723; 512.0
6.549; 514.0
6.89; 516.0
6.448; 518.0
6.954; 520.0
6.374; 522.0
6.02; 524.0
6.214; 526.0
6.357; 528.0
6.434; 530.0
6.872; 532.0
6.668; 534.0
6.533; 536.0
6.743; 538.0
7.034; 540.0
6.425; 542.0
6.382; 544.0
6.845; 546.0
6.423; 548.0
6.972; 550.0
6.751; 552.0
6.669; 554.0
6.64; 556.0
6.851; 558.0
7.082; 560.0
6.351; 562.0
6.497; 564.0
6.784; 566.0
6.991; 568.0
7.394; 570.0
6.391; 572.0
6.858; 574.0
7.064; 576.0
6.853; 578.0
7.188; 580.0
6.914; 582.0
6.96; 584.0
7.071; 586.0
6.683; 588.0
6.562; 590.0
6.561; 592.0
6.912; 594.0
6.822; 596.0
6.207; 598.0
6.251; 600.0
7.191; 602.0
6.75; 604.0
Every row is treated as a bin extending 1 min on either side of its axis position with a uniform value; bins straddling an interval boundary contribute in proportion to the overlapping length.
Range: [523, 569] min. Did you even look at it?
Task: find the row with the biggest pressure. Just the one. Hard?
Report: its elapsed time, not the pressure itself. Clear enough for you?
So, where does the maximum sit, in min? 560.0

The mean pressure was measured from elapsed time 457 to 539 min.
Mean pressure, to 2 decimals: 6.63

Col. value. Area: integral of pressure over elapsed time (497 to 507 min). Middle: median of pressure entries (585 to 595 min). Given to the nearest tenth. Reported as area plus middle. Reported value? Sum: 73.5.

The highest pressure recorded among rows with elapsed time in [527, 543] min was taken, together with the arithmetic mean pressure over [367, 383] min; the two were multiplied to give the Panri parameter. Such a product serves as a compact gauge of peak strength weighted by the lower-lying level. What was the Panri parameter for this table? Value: 47.0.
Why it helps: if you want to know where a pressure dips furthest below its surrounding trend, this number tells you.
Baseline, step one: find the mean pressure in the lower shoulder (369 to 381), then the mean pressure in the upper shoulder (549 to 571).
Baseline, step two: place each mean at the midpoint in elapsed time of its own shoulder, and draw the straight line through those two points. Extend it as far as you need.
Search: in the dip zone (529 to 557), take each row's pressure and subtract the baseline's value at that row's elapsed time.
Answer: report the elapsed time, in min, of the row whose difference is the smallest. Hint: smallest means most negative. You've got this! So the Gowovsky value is 544.0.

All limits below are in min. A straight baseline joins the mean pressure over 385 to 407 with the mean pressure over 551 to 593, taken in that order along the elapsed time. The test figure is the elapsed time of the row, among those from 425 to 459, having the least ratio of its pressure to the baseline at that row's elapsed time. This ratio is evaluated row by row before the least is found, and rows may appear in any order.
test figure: 434.0 min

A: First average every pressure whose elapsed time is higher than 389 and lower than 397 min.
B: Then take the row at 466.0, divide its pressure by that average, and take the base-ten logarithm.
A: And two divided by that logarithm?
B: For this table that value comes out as -50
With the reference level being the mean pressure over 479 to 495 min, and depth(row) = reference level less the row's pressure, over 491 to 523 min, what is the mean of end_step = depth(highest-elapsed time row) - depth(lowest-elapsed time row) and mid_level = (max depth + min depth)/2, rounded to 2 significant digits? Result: 0.17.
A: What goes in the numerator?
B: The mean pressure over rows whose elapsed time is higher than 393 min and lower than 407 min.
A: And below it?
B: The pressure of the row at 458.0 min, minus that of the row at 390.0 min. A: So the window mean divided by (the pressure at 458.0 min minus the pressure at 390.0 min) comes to -14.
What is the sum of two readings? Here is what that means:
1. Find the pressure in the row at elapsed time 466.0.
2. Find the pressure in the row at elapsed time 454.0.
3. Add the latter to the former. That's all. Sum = 13.1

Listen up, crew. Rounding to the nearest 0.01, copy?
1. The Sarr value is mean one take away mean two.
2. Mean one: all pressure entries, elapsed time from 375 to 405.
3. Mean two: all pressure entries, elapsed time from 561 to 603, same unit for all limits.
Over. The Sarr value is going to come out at 0.01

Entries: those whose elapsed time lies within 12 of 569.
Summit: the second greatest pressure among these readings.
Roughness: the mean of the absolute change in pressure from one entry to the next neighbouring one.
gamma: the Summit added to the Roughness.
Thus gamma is 7.57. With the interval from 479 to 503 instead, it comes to 7.32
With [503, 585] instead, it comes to 7.51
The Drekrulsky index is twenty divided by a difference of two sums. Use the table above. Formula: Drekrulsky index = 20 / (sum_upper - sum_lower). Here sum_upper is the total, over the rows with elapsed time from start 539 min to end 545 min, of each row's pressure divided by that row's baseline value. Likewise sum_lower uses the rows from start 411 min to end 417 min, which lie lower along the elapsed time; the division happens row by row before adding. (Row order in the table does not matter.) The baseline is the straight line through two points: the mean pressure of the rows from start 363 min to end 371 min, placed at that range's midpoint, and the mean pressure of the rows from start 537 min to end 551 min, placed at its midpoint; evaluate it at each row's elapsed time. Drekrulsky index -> -111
